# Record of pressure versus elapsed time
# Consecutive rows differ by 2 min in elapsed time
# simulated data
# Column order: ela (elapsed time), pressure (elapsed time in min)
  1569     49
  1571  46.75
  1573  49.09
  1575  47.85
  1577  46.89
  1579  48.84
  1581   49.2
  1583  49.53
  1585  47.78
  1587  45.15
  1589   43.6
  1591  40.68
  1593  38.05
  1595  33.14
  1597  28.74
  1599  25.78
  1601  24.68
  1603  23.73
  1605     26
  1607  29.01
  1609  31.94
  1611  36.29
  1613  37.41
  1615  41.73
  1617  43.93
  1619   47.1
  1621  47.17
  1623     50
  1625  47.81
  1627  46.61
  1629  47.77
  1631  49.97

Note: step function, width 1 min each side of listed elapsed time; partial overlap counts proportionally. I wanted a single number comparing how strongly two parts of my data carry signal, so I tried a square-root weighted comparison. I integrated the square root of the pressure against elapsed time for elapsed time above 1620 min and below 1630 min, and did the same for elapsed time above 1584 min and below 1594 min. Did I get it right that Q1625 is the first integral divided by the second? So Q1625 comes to 1.06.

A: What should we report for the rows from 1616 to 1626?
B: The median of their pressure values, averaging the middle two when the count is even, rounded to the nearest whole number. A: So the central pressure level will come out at 47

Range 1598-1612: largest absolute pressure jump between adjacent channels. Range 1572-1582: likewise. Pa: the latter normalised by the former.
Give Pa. 0.45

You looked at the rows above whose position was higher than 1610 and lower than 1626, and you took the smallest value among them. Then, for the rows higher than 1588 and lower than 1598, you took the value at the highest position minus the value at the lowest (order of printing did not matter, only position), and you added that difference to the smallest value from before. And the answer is 21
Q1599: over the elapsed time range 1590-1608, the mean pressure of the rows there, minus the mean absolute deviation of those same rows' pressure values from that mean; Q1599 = 25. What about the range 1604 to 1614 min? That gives 28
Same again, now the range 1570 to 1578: 47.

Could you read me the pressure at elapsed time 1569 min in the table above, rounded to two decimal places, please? 49.00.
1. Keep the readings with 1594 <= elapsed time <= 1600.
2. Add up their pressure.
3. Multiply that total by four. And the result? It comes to 351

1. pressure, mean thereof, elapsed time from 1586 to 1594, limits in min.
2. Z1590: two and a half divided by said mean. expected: 0.0597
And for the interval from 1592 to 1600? 0.0795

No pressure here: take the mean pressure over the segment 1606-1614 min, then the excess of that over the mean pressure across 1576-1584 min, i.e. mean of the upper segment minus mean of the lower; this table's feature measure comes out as -15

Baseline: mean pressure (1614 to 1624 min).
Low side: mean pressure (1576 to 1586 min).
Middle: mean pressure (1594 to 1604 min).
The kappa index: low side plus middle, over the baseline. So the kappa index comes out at 1.65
